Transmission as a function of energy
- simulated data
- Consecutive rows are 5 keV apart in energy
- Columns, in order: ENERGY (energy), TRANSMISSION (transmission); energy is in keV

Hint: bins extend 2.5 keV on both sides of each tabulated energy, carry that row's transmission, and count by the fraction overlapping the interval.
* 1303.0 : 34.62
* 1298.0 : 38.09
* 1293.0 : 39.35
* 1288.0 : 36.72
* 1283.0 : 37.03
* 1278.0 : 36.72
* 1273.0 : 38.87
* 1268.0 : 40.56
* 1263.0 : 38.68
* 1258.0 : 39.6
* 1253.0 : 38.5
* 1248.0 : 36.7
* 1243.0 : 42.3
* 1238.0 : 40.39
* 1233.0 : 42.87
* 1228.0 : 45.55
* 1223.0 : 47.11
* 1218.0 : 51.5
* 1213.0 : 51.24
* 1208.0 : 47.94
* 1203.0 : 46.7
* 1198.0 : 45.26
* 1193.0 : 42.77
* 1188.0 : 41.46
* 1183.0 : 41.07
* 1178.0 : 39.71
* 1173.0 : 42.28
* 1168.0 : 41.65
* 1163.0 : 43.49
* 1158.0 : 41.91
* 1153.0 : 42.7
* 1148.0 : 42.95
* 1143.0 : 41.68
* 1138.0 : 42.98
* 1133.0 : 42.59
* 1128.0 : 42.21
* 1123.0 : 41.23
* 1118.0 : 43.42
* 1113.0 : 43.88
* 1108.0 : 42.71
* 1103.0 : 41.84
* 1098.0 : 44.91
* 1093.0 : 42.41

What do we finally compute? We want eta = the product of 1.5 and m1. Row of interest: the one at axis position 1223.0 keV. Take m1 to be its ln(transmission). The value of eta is 5.78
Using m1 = 3.85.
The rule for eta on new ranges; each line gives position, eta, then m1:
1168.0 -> 5.59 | 3.73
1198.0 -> 5.72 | 3.81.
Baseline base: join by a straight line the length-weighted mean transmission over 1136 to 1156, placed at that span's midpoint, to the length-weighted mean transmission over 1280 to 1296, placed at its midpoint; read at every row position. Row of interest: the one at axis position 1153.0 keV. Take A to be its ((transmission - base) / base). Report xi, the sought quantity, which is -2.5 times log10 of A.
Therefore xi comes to 5.1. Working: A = 0.009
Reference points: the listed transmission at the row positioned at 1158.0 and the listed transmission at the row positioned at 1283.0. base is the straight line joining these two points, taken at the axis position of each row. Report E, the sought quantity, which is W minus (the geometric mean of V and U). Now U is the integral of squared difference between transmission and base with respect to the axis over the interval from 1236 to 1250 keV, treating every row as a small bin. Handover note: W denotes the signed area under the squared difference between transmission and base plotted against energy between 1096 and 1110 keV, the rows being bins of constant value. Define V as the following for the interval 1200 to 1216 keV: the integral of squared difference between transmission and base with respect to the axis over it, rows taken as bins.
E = -312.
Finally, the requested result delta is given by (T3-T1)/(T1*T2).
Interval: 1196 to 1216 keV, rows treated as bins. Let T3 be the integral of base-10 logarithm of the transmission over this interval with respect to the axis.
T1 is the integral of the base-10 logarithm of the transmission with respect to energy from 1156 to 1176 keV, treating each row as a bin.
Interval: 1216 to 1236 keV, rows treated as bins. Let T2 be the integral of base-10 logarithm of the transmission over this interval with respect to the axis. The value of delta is 0.0010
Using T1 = 32.5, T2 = 33.3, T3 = 33.6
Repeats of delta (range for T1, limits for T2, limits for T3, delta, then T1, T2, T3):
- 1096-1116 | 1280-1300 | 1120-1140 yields -0.0002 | 32.7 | 31.5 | 32.5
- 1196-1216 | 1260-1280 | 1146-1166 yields -0.0009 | 33.6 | 31.8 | 32.6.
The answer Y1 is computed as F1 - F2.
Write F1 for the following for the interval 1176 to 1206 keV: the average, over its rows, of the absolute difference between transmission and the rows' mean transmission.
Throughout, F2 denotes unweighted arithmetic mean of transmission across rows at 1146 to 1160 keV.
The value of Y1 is -40.4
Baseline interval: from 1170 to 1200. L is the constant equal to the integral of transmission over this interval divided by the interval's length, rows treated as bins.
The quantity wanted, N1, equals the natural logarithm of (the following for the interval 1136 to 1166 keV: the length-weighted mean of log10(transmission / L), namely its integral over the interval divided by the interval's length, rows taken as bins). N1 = -5.2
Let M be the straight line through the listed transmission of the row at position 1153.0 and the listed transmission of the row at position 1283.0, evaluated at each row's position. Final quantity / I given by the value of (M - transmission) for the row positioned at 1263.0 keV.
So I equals -0.8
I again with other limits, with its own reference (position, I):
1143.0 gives 1.5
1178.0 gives 1.9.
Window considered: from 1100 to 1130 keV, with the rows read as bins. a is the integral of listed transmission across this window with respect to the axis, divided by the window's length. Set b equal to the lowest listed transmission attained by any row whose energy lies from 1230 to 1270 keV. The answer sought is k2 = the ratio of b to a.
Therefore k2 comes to 0.86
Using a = 42.6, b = 36.7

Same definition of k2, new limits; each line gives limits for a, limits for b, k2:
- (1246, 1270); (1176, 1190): 1.02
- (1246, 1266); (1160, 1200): 1.03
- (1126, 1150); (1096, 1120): 0.98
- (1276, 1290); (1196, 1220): 1.23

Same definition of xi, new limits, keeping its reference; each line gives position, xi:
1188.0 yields 5.2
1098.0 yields 4.5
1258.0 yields 4.1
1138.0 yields 6.1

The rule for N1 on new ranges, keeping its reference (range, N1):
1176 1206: -4.7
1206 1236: -2.9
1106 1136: -5.0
